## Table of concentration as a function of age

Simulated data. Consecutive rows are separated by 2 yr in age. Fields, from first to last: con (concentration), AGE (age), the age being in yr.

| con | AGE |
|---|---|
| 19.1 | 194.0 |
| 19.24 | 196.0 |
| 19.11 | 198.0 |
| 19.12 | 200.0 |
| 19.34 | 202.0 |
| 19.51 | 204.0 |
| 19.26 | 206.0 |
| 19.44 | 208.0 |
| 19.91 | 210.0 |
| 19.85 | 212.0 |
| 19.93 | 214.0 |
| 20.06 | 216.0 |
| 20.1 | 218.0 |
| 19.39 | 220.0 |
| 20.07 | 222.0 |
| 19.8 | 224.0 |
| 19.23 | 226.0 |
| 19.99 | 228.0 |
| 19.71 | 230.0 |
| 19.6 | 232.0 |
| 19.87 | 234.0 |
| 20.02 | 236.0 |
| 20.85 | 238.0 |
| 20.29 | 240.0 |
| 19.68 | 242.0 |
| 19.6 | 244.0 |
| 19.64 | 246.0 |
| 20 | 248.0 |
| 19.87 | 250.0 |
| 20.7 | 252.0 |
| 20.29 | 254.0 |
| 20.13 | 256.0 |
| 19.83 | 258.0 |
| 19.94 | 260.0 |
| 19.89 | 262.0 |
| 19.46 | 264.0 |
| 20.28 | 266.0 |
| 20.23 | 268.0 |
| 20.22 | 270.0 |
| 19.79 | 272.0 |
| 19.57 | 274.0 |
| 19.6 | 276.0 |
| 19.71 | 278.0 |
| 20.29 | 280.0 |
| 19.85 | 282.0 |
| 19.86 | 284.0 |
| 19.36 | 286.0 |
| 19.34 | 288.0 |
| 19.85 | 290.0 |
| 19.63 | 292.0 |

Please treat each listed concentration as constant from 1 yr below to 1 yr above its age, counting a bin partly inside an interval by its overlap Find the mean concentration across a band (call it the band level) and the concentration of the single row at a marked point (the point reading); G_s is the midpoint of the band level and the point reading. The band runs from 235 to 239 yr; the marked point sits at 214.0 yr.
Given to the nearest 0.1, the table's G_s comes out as 20.2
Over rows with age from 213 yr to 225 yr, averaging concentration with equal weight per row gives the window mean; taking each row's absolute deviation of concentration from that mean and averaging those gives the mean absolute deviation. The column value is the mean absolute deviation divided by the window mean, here 0.0099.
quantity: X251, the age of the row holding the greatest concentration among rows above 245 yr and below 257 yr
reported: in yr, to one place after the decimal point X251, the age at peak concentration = 252.0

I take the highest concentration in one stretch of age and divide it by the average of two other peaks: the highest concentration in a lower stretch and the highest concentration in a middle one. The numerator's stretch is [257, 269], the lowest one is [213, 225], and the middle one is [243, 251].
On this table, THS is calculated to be 1.011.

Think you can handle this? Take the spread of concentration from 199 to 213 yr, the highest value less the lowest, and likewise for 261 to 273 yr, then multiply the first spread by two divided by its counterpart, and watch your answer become 1.9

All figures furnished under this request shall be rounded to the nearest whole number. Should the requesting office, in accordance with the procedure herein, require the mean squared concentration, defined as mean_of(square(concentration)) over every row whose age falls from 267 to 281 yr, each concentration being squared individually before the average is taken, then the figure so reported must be 397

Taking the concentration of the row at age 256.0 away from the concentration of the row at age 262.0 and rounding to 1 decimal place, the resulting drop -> -0.2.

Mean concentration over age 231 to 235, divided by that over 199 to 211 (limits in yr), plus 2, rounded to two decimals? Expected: 3.02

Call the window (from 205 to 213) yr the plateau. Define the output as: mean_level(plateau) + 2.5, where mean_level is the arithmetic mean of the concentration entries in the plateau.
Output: 22.1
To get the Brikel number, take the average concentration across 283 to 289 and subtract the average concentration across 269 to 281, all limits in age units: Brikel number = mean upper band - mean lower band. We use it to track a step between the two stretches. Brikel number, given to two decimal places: -0.34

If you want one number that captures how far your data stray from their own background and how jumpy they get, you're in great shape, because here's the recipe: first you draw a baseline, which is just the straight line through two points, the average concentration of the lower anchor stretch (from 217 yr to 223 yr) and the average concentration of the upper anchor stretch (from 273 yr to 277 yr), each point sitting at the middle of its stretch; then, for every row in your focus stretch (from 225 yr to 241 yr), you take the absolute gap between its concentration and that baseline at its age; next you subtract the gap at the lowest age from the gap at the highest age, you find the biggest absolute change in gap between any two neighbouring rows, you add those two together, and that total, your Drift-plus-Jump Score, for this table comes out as 0.78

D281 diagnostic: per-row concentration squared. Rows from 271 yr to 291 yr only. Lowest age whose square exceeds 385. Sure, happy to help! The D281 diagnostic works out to 272.0 yr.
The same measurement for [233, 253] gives 234.0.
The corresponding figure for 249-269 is 250.0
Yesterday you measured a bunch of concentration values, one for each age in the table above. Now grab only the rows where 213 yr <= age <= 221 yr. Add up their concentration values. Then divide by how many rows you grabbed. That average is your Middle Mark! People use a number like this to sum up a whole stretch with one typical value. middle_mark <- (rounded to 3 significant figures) 19.9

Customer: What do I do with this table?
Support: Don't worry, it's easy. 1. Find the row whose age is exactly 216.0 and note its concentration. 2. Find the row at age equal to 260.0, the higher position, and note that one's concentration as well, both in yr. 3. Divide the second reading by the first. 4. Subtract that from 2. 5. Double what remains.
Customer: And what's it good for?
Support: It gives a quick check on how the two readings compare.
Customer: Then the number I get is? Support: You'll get 2.01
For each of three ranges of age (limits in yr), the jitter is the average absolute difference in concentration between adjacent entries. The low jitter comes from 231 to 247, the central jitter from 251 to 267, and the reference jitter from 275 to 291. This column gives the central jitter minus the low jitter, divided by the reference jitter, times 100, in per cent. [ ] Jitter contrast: -12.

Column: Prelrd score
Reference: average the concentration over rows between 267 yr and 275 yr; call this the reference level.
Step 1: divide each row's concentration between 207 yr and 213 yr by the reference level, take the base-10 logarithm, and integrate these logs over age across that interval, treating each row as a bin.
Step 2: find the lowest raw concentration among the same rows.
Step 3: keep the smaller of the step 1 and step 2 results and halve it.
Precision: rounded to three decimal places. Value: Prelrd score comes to -0.014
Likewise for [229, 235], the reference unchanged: -0.015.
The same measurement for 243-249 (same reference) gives -0.014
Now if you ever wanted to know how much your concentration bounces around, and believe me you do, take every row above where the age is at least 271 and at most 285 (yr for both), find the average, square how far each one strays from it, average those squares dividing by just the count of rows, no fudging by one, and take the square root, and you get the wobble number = 0.223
